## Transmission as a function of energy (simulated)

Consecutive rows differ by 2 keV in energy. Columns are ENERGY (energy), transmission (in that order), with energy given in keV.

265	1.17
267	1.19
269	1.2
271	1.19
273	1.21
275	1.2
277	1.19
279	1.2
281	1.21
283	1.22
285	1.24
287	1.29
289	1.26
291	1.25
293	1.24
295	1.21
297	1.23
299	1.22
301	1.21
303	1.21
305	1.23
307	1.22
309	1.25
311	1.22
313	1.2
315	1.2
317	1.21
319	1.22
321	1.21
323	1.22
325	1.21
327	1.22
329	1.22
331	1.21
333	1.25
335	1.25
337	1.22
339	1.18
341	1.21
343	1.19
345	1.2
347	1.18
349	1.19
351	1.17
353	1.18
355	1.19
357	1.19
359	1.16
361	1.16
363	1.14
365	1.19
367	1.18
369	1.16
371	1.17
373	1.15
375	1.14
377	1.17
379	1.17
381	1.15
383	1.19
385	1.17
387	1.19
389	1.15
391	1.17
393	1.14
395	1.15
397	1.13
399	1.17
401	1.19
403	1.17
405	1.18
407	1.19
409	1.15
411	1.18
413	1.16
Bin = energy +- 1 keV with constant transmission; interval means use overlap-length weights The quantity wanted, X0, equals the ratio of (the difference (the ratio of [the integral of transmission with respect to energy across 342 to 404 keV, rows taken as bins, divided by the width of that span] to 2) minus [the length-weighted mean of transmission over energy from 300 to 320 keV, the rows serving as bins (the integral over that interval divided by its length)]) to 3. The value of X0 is -0.211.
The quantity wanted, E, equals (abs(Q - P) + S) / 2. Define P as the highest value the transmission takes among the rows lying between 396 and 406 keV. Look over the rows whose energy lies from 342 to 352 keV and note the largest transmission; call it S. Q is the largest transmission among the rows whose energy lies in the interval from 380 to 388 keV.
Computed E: 0.6000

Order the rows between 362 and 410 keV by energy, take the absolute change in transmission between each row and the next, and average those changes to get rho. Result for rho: 0.022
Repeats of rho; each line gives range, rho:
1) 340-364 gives 0.014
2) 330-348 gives 0.024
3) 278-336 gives 0.015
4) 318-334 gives 0.013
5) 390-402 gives 0.024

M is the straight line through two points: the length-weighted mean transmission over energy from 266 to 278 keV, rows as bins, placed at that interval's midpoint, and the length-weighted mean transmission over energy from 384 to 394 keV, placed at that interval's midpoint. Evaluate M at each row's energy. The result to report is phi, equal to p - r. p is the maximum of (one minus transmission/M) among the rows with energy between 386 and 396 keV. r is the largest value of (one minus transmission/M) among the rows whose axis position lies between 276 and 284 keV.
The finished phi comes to 0.015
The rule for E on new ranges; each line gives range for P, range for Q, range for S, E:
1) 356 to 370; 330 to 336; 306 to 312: 0.6550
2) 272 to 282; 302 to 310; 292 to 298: 0.6400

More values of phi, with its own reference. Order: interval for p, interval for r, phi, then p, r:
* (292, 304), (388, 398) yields -0.044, -0.017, 0.027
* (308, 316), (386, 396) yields -0.032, -0.012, 0.020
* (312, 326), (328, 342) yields -0.011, -0.012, -0.002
